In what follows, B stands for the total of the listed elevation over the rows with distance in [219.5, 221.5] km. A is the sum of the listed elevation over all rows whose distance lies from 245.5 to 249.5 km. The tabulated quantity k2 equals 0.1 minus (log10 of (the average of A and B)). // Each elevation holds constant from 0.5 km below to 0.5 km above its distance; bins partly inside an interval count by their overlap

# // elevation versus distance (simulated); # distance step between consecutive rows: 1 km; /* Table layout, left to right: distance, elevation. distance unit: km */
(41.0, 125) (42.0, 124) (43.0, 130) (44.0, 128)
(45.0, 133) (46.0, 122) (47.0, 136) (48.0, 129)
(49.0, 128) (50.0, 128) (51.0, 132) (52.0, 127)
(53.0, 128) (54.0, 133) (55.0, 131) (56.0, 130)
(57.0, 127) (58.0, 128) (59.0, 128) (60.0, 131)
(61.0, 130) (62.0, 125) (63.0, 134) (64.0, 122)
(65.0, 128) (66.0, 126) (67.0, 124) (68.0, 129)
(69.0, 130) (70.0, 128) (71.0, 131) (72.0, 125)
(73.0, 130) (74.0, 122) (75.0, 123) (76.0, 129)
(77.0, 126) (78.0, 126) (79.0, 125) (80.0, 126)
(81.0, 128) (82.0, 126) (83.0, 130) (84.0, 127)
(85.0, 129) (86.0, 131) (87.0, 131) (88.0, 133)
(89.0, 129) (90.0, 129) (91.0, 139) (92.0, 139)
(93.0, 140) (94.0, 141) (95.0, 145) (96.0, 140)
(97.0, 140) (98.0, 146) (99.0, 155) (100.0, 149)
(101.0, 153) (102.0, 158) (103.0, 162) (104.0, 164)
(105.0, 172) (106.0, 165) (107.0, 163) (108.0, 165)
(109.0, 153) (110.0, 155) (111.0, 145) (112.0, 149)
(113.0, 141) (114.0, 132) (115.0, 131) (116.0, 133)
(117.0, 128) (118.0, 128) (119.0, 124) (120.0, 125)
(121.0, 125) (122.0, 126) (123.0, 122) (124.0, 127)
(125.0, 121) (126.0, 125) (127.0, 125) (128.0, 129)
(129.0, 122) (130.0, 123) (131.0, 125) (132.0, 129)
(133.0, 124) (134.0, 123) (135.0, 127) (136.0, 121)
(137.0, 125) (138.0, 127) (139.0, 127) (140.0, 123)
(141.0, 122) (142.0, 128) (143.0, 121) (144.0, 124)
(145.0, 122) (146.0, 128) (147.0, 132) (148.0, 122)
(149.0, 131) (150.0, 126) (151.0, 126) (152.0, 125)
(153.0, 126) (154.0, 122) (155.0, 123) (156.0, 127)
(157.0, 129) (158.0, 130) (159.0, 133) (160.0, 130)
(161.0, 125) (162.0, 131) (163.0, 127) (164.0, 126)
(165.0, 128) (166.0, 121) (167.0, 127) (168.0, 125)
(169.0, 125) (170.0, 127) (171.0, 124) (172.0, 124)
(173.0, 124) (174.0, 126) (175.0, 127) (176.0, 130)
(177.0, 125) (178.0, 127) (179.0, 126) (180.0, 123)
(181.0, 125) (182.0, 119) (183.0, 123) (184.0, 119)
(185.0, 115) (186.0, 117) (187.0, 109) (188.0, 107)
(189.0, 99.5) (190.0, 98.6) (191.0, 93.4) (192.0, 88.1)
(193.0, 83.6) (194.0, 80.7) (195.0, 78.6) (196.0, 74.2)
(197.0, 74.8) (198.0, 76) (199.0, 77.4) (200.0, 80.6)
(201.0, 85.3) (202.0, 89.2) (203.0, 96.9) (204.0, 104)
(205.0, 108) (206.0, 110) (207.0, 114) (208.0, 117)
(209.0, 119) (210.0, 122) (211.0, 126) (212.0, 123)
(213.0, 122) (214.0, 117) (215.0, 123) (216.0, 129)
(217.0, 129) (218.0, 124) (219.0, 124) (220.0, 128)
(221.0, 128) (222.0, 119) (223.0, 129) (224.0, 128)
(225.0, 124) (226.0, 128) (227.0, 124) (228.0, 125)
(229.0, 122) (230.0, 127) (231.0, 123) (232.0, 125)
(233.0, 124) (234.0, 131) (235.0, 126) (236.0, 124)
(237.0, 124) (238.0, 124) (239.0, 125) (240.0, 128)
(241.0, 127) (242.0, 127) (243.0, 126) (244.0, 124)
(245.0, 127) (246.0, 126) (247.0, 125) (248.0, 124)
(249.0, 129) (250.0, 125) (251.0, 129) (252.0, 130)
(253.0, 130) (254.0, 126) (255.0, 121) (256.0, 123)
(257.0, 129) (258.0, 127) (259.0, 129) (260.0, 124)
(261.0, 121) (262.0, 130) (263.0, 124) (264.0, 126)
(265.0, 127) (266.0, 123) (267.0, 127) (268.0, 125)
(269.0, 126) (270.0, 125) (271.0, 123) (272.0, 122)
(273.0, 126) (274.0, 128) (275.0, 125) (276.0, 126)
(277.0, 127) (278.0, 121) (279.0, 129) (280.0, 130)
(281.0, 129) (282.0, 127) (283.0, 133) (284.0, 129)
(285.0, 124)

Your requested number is -2.5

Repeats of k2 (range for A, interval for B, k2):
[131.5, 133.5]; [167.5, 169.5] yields -2.3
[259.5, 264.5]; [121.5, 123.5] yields -2.5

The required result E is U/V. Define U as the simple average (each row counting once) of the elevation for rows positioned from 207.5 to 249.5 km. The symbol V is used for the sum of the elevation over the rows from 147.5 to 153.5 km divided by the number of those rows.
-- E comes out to 0.99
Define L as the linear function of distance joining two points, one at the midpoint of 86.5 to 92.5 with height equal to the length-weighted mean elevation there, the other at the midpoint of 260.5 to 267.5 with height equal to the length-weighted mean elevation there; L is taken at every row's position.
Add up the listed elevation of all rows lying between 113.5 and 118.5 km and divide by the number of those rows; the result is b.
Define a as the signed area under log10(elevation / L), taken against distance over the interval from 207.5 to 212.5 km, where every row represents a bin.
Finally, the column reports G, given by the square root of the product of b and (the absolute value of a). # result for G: 3.8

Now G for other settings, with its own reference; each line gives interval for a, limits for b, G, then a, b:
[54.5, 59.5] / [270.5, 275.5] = 3.5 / -0.099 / 125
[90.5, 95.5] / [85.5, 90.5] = 4.0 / 0.121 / 131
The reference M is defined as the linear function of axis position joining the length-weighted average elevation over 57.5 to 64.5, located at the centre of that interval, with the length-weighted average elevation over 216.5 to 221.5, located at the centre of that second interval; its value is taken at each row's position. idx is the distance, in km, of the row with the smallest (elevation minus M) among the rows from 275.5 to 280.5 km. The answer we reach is 278.0 km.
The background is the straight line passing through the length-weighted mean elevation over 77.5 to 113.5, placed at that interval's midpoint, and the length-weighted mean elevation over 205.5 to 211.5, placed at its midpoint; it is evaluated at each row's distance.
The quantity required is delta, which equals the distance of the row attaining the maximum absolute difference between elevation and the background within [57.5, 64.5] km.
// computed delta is 64.0 km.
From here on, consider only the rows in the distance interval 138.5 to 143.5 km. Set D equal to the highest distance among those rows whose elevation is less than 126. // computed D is 143.0 km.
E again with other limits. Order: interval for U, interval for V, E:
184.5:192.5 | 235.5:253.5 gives 0.82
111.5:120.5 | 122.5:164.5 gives 1.05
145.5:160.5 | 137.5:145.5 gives 1.02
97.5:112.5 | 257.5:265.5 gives 1.25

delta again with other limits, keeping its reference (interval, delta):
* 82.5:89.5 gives 84.0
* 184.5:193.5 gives 193.0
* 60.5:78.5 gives 64.0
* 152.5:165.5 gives 154.0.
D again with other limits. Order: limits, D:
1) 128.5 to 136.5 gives 136.0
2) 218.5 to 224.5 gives 222.0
